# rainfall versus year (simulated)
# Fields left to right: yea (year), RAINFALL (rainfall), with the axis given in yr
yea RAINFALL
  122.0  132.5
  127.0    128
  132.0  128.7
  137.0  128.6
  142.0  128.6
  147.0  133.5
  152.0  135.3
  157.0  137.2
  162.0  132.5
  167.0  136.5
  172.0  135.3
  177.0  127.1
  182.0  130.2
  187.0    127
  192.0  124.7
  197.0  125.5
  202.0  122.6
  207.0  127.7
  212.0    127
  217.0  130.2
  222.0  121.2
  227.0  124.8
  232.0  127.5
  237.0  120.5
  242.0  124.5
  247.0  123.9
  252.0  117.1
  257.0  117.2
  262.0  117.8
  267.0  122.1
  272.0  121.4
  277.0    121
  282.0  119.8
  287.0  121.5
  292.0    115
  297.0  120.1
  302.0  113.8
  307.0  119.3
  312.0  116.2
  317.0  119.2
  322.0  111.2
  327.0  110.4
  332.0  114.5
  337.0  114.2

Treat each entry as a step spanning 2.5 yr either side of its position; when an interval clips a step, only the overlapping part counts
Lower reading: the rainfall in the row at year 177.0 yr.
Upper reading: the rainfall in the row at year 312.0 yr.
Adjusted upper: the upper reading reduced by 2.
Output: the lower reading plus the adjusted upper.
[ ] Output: 241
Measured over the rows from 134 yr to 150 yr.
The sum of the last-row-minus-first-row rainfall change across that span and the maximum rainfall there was 138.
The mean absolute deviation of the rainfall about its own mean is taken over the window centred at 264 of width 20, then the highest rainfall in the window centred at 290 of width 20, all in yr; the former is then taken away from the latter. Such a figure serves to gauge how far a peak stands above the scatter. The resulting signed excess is 119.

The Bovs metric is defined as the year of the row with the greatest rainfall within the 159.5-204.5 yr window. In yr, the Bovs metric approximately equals 167.0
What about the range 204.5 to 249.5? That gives 217.0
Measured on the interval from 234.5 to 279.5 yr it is 242.0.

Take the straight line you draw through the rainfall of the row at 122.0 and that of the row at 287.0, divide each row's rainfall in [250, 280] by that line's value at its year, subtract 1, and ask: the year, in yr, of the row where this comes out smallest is 252.0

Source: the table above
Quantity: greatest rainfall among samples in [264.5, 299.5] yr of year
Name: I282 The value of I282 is 122.1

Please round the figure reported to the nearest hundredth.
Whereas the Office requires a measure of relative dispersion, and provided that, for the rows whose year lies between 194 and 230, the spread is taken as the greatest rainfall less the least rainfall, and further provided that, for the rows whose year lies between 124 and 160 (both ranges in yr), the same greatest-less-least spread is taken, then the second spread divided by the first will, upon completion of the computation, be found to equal 1.02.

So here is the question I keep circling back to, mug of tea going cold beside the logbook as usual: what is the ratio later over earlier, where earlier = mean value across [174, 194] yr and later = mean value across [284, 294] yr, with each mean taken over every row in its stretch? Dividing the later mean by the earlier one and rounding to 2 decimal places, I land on 0.93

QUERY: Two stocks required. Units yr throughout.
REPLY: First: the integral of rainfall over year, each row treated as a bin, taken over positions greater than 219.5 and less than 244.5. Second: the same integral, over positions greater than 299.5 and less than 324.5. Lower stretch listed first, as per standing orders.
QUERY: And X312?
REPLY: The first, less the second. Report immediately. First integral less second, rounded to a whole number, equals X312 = 194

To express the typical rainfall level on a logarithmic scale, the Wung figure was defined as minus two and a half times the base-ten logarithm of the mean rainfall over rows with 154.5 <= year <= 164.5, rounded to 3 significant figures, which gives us -5.32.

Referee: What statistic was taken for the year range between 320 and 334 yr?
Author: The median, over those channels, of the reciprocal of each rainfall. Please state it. 0.0090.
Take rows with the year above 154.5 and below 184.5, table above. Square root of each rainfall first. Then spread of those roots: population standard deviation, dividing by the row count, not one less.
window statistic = 0.157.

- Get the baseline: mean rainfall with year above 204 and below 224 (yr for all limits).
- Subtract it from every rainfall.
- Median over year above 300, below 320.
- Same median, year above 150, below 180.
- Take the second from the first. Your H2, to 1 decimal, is -17.6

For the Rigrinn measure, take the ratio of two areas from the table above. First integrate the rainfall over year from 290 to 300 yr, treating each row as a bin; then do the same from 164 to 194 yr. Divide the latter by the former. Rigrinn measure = 3.3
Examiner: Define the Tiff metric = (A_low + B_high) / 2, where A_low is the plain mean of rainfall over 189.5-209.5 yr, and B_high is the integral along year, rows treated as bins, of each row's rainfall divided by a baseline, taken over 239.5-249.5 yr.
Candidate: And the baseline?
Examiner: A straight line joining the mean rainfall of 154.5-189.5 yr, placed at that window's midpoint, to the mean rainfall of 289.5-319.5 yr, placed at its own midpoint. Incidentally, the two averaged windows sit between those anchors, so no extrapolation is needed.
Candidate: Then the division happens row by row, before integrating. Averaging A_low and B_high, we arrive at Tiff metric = 67.6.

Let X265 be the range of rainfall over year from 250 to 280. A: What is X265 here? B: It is 5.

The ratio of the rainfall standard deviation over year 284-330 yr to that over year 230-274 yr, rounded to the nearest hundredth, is 1.11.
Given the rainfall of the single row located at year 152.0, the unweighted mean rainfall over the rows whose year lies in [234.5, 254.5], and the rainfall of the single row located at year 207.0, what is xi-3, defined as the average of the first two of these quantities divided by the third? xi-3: 1.01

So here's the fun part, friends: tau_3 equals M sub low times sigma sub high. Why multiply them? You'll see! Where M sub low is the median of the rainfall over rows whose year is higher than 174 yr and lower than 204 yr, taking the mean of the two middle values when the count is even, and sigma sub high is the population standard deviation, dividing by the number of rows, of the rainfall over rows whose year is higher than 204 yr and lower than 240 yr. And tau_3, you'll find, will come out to 419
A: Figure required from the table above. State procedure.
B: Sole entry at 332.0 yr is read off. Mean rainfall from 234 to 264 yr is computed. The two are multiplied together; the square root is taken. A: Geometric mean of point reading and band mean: 117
